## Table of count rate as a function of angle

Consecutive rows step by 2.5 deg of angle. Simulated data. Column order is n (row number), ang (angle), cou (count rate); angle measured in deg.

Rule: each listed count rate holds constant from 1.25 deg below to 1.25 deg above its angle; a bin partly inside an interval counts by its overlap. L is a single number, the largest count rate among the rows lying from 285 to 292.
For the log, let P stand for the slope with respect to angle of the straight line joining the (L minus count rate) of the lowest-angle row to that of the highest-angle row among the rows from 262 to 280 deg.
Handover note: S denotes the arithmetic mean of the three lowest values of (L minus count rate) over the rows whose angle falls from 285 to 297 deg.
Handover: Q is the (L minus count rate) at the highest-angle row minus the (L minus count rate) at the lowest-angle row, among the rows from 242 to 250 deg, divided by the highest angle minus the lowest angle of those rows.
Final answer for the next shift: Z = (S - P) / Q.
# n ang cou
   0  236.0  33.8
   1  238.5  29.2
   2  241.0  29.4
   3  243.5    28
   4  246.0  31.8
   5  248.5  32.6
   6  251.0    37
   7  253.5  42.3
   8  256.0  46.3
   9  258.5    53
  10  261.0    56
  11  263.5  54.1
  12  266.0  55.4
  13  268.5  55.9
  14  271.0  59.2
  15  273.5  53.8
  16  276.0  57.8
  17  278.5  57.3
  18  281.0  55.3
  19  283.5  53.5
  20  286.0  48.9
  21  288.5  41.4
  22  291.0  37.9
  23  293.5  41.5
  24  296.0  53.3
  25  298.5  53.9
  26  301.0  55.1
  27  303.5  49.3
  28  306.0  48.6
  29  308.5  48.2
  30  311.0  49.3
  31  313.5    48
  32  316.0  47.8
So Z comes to -1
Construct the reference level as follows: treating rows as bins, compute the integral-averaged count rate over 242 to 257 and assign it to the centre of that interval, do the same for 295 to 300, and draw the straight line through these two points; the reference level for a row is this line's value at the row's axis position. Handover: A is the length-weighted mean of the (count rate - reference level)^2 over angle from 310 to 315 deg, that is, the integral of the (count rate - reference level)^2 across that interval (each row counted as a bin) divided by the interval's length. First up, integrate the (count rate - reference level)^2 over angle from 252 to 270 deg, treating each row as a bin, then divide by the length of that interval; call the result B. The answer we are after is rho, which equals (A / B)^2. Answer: 0.6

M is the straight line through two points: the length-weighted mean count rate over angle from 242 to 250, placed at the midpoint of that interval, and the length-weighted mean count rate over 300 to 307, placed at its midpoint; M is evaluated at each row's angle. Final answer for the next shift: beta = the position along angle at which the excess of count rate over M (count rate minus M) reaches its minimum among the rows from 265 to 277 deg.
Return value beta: 273.5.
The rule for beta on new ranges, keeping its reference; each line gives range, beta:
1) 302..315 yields 313.5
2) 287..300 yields 291.0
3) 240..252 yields 243.5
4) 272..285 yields 283.5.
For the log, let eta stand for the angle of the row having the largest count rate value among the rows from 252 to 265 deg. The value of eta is 261.0 deg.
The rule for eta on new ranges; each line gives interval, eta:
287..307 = 301.0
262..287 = 271.0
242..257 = 256.0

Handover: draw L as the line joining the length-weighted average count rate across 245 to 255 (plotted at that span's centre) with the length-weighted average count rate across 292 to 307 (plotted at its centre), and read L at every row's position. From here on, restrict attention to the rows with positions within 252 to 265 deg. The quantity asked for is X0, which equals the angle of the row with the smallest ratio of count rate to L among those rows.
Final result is 253.5 deg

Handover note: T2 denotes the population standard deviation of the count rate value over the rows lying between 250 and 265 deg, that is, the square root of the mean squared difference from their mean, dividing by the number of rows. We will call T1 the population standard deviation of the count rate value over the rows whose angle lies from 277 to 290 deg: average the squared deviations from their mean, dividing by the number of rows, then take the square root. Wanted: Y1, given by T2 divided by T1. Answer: 1.2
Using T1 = 5.7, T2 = 6.9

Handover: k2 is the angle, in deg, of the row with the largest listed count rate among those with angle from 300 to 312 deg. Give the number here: 301.0 deg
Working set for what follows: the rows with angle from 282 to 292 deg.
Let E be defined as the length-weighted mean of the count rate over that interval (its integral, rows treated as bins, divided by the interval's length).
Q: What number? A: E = 46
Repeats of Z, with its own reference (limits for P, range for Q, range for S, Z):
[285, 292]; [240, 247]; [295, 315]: 15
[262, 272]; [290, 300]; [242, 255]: -6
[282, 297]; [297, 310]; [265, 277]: -15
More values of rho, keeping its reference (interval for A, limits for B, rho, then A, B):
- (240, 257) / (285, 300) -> 0.1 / 21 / 63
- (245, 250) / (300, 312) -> 0.0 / 9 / 58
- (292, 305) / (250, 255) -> 5.8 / 35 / 15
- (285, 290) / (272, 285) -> 0.3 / 49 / 85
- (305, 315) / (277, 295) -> 1.4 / 97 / 81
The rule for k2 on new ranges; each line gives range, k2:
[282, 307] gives 301.0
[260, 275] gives 271.0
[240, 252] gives 251.0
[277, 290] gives 278.5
